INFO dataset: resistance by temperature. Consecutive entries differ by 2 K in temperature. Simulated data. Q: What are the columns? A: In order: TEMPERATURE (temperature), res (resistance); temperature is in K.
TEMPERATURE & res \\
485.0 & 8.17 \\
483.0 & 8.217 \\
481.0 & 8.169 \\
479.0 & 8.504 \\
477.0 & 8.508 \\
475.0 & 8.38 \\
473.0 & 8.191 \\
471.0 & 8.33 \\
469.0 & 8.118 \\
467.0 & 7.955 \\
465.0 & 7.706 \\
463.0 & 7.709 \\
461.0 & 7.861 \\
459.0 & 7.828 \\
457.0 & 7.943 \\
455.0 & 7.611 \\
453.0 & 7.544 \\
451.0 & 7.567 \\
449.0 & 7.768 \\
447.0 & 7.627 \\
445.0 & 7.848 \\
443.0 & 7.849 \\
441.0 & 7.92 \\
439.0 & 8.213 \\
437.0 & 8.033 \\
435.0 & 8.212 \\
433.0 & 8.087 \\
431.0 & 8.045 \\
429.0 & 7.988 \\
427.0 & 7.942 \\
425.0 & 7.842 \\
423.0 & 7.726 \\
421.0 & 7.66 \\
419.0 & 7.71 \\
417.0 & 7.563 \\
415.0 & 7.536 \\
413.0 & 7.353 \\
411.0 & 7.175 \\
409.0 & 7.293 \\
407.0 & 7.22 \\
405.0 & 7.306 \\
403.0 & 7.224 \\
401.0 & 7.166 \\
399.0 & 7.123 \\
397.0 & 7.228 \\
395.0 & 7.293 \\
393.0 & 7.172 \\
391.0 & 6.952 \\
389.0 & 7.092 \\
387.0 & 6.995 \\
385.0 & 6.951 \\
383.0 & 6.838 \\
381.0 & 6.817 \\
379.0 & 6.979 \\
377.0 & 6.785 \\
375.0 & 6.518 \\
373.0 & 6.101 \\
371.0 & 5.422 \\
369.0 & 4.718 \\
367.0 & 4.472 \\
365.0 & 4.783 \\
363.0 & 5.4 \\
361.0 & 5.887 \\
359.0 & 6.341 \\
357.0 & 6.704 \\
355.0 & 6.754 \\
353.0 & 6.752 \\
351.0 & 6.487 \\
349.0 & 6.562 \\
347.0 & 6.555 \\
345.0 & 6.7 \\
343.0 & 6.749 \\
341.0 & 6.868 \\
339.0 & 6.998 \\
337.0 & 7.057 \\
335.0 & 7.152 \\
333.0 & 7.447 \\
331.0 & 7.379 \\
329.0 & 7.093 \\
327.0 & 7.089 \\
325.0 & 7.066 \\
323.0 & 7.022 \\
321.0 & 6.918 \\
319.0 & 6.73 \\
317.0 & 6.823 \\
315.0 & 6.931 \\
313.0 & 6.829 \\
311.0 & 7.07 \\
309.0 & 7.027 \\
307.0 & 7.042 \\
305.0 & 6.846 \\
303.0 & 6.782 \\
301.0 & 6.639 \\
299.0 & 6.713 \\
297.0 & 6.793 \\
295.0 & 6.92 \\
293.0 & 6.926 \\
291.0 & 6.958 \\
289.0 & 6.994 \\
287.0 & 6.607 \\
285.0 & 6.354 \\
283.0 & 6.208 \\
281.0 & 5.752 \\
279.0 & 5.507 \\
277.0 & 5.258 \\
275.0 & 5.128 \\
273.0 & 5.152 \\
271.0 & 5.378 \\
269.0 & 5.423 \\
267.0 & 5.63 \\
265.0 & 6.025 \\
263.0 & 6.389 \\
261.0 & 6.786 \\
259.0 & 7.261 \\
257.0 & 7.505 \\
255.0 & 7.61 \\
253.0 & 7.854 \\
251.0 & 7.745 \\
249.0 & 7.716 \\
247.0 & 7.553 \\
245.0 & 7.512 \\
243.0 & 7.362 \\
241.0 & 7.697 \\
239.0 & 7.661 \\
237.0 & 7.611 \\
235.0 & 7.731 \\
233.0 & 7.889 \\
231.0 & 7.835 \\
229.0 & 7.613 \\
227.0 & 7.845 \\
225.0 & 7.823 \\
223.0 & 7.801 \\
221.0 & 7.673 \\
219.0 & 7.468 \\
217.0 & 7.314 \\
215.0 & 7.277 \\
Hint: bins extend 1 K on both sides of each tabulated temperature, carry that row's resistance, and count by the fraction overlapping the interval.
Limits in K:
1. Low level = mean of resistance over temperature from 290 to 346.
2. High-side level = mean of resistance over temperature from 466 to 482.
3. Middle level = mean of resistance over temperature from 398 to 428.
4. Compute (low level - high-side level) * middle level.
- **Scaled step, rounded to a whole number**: -10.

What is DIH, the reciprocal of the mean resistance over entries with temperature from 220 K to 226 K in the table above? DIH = 0.129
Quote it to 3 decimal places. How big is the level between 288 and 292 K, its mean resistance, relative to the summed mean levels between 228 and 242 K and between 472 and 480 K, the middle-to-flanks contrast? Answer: 0.433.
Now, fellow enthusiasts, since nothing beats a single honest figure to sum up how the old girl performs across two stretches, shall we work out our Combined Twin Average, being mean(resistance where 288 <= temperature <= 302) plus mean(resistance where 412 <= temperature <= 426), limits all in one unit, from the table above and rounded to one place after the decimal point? 14.5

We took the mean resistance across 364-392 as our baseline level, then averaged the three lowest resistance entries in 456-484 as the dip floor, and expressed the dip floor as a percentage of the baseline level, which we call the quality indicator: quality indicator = 124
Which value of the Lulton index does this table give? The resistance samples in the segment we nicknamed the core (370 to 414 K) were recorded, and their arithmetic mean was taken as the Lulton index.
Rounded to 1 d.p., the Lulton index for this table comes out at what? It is 7.0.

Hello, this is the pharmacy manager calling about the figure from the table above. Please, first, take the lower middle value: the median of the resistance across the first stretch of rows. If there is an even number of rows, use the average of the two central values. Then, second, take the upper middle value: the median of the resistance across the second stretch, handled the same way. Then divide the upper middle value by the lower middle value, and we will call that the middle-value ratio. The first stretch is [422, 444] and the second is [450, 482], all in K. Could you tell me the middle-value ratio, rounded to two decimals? 1.00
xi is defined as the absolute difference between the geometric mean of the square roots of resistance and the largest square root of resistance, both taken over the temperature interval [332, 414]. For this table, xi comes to 0.16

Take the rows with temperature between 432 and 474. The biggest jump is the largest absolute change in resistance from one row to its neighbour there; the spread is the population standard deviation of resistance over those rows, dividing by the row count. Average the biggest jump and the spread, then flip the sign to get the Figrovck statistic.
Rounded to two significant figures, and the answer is -0.28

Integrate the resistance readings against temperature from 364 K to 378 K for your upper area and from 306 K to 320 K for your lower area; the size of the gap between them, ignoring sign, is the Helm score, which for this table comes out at 19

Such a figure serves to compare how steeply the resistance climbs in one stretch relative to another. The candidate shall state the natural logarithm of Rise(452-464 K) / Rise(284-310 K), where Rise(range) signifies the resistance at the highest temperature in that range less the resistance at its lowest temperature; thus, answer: -1.4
